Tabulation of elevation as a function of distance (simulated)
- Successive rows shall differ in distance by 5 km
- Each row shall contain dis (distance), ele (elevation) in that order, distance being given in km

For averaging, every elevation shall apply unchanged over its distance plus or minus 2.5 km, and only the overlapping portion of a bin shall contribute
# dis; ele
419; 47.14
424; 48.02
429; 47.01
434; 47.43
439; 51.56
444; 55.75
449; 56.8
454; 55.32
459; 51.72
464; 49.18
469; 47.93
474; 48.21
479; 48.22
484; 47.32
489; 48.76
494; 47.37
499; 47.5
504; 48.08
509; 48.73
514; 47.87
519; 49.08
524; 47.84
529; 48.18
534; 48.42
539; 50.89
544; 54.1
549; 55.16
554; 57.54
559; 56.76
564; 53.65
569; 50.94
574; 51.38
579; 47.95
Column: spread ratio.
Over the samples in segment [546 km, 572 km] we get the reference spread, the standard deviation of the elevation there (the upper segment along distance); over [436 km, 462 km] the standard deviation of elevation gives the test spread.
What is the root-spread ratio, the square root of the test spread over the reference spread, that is 1.0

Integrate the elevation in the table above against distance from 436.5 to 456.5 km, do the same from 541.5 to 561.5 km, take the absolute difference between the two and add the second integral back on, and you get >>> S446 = 1138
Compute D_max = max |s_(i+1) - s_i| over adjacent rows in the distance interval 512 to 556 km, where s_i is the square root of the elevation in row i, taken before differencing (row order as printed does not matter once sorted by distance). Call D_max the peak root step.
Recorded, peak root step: 0.22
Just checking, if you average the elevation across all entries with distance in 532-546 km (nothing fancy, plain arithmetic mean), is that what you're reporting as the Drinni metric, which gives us 51.1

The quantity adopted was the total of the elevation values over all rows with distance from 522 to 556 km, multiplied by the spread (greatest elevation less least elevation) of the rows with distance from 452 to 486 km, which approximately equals 2897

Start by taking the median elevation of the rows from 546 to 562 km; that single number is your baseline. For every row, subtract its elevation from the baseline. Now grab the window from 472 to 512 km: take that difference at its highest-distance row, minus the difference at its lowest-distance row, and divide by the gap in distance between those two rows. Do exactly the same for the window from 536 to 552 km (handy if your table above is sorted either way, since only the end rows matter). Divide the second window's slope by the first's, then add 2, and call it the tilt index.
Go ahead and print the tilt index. 30.7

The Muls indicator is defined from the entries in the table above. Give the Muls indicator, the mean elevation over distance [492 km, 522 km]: 48.1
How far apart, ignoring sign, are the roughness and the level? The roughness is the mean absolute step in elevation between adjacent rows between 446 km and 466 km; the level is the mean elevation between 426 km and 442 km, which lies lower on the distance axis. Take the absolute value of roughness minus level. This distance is 46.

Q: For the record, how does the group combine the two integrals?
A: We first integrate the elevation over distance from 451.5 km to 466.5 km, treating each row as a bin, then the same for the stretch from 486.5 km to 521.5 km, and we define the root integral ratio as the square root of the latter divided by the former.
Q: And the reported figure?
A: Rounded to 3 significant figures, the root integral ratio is 1.47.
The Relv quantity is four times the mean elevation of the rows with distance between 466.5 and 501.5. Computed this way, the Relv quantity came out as 192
